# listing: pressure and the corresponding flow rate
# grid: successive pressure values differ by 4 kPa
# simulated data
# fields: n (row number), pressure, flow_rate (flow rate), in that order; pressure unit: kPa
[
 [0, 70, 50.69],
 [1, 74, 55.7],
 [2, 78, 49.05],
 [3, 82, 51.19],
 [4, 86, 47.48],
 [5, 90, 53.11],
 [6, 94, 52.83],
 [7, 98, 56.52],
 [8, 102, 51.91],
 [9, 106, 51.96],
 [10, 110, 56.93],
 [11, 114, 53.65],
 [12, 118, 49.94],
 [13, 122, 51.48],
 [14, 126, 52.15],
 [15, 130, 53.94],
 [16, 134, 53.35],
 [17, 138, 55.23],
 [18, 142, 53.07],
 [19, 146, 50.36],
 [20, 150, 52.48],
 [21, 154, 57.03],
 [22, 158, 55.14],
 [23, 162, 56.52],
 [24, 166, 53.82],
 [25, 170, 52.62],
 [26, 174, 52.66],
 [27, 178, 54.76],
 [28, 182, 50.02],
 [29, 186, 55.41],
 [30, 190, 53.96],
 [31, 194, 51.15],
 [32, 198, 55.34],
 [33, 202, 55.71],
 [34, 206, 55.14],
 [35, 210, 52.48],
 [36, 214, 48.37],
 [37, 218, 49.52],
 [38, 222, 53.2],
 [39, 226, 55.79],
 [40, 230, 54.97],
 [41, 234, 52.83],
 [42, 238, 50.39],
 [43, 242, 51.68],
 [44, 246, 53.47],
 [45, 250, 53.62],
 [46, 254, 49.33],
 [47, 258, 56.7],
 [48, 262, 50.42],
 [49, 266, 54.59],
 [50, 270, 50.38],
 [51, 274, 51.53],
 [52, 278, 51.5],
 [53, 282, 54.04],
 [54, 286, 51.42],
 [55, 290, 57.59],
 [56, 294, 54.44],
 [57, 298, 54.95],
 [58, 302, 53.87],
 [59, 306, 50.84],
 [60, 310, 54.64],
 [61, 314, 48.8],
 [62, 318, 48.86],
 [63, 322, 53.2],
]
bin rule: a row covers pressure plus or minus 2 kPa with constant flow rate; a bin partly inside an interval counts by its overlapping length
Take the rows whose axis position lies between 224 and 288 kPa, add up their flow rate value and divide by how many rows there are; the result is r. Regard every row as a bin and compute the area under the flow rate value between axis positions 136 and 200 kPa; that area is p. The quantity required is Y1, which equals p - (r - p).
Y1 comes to 6824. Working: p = 3438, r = 52.7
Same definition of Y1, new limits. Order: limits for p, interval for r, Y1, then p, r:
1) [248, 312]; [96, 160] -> 6745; 3399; 53.4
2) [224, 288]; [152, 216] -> 6688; 3371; 53.8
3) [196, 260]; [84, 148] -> 6736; 3394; 52.7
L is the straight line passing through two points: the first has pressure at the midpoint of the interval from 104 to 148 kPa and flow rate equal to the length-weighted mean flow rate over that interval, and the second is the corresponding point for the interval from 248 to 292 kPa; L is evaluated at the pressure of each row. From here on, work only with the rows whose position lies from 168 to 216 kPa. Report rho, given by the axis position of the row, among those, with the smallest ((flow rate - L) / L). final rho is 214 kPa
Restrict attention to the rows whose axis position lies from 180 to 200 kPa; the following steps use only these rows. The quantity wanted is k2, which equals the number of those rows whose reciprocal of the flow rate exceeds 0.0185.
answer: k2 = 3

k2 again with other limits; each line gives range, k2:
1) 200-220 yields 3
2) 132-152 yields 4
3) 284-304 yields 2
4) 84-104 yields 4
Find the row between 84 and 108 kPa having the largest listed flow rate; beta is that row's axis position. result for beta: 98 kPa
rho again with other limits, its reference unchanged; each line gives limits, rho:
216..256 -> 254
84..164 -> 86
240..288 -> 254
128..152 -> 146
